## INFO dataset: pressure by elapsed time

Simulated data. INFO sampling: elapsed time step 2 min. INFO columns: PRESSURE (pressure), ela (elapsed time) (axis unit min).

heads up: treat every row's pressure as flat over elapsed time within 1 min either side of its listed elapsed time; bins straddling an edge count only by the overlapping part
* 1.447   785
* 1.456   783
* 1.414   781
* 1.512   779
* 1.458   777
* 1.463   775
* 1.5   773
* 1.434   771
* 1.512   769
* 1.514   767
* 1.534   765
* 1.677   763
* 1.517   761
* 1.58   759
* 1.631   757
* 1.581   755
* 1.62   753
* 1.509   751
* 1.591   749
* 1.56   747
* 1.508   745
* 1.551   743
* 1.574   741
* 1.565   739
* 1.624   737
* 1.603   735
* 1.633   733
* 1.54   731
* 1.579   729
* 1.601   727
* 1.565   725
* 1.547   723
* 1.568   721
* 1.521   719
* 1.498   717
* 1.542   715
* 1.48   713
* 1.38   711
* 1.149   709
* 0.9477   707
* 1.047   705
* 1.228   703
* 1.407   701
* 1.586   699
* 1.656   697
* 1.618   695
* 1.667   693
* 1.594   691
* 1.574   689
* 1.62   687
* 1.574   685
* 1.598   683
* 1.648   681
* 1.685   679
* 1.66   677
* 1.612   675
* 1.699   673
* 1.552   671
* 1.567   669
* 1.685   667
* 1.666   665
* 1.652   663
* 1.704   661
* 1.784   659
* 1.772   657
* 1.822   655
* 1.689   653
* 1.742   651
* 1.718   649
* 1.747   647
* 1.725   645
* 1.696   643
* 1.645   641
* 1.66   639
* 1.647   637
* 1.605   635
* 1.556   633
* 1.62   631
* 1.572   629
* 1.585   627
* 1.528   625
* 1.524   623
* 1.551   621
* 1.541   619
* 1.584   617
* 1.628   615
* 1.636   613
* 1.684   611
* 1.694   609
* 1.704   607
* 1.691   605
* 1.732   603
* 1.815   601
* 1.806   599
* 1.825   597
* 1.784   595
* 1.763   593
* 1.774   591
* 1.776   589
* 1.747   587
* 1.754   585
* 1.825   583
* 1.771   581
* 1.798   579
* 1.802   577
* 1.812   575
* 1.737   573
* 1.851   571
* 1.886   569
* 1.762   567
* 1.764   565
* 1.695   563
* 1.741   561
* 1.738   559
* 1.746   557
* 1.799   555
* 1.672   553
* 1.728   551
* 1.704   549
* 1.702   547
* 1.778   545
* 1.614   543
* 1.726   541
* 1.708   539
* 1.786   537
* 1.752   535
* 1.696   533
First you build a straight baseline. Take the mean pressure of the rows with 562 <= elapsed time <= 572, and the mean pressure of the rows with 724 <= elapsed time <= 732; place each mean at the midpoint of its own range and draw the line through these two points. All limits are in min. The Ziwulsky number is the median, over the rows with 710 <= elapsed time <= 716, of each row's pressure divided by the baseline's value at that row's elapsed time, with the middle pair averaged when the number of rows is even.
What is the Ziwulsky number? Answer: 0.93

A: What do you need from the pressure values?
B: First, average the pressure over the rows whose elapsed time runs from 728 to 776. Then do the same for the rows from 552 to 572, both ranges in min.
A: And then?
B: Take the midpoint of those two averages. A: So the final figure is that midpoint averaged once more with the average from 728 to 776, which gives 1.61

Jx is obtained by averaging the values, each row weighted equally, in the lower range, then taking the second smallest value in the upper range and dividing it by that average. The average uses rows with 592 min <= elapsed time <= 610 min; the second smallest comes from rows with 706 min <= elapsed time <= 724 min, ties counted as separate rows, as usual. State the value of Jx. 0.654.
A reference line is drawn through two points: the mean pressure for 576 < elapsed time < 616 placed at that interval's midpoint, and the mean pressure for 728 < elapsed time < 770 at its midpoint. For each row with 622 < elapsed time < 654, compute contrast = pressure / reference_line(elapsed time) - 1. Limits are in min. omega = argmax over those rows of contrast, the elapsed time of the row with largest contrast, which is 647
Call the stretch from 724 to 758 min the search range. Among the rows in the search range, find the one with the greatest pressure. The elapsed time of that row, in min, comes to 733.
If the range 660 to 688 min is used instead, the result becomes 661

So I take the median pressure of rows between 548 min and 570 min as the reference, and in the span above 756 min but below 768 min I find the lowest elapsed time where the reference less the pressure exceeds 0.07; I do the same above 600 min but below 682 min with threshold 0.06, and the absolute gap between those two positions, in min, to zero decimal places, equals 144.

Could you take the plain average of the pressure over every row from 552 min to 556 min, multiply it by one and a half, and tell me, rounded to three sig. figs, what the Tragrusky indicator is 2.60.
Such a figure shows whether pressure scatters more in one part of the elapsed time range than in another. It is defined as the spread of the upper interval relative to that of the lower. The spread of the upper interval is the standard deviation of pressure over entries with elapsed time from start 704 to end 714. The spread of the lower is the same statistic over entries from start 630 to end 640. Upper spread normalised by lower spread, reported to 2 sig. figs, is 5.5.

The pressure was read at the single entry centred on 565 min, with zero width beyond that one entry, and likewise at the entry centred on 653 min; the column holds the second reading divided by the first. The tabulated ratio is 0.96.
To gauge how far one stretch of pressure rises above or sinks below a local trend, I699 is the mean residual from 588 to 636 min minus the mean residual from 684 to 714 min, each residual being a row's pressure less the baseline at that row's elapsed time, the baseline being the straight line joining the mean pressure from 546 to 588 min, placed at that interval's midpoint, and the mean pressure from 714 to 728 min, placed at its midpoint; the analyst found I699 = 0.11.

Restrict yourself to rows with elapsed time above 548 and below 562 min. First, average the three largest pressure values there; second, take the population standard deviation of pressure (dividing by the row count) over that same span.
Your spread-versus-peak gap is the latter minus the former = -1.73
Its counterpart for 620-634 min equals -1.56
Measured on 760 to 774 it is -1.51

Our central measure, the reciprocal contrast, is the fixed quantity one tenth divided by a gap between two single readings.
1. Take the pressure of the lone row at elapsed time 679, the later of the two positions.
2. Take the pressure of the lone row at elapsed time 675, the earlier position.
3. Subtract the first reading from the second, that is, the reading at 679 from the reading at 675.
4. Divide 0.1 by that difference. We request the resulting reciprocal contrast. -1.4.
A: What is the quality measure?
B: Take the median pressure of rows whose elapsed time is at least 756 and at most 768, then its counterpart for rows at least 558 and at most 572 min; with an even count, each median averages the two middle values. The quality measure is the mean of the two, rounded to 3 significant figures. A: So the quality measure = 1.66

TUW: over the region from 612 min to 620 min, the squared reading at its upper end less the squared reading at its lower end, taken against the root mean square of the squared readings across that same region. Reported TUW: -0.12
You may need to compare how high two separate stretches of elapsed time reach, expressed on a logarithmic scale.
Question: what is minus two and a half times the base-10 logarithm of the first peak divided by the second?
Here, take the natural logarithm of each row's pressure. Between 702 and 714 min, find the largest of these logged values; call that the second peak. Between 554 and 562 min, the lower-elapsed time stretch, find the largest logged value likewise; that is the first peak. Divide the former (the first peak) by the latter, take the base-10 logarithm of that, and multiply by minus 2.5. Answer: -0.439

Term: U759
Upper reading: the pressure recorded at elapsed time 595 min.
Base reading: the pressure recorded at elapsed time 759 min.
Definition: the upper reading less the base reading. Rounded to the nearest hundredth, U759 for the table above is 0.20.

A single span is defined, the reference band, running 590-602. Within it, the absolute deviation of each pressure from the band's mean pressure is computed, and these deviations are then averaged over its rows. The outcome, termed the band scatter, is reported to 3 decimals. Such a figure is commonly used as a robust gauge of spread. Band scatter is 0.021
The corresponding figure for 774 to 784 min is 0.022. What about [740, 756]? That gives 0.030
